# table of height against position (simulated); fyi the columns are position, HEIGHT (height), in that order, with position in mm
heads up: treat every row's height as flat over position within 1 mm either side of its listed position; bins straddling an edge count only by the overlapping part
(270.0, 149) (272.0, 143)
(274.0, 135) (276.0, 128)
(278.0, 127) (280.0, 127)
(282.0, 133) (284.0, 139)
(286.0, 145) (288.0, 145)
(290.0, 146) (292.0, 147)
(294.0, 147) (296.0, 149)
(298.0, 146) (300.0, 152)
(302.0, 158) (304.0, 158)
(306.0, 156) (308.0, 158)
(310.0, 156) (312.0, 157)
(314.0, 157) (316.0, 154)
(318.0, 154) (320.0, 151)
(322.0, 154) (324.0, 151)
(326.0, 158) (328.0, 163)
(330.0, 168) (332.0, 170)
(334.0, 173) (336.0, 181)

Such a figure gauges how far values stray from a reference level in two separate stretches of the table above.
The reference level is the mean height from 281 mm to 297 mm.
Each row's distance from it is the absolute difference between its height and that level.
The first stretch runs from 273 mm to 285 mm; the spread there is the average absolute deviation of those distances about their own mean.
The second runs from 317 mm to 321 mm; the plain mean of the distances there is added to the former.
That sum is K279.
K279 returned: 12.8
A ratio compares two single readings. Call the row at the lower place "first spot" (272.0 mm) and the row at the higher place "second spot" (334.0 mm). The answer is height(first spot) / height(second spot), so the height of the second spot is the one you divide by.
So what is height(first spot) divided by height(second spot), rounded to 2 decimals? 0.83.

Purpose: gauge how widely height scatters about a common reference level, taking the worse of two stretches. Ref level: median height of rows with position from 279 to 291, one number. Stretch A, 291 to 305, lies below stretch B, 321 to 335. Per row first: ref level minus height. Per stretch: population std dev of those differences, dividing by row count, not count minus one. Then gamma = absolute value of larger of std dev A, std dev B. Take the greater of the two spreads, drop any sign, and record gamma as 7.8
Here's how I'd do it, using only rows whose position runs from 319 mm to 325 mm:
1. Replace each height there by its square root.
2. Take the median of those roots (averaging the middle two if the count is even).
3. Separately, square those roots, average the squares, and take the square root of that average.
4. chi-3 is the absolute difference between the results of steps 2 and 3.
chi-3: 0.04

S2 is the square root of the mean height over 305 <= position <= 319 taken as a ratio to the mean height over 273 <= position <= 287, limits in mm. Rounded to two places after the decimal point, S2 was 1.08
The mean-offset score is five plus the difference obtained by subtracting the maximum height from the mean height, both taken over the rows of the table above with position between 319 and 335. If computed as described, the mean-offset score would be -7.0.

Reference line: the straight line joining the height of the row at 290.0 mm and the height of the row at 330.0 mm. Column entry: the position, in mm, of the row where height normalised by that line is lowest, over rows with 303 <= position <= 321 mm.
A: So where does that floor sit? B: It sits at 320.0 mm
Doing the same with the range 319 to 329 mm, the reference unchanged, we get 324.0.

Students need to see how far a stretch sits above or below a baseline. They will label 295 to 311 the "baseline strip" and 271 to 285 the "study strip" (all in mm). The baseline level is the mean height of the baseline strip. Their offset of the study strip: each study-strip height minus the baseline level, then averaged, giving -21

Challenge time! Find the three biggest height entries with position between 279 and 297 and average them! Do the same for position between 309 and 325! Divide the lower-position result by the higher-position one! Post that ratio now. 0.94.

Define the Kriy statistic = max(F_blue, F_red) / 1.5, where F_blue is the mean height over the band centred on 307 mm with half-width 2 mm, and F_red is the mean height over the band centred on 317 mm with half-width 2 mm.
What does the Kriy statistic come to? 104.7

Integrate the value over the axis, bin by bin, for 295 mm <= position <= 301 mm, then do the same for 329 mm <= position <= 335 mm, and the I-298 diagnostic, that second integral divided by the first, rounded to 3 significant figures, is 1.14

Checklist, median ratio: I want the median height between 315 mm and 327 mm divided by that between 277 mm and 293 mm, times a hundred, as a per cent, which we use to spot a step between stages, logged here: 108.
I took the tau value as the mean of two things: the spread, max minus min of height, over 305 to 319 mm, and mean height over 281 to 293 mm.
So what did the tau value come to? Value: 73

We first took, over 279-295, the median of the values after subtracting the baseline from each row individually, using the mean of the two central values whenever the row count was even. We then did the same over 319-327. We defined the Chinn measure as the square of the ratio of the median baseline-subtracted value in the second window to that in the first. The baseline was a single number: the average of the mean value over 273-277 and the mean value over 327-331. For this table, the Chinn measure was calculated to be 1.3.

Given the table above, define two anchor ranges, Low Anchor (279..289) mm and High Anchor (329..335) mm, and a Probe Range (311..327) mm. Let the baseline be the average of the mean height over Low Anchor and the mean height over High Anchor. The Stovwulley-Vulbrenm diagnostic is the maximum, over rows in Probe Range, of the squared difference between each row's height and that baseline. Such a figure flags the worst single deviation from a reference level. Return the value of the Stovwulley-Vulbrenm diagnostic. 15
